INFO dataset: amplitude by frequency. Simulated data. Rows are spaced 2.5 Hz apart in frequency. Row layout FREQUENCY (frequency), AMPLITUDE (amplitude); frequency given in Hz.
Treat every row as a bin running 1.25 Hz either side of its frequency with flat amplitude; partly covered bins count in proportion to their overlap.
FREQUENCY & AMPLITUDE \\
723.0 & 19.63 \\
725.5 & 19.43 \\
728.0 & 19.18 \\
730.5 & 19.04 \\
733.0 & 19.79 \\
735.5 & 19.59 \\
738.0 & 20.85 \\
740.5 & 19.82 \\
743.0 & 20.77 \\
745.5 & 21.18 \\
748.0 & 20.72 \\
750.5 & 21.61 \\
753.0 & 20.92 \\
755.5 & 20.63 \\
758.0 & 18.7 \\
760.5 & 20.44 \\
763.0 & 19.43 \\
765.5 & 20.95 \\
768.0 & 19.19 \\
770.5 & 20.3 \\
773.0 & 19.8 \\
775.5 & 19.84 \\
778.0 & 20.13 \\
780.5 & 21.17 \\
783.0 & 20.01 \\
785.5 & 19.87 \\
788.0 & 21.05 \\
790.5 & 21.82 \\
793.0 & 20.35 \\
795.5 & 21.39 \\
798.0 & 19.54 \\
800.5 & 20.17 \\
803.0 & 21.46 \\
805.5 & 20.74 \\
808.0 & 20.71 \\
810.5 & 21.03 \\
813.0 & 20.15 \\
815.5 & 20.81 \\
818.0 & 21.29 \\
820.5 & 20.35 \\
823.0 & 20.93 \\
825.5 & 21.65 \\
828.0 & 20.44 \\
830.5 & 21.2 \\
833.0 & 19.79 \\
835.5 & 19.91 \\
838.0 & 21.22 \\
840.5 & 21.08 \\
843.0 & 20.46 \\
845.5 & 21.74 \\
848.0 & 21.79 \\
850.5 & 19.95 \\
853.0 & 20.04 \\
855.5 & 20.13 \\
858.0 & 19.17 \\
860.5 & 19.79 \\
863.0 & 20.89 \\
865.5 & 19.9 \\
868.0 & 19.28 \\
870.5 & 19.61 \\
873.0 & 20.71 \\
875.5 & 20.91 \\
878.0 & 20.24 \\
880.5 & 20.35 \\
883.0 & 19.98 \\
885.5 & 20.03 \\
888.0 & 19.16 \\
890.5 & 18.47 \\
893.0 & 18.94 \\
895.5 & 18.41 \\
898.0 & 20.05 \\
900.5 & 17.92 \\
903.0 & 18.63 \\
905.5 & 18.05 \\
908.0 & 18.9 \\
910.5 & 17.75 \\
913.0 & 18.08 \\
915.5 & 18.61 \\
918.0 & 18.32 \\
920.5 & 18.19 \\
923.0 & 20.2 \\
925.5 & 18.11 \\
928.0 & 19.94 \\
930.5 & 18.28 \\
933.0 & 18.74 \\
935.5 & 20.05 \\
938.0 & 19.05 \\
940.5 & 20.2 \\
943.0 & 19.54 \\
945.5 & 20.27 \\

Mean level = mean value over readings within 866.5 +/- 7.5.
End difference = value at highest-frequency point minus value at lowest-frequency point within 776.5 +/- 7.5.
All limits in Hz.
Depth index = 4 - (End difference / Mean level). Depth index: 4.01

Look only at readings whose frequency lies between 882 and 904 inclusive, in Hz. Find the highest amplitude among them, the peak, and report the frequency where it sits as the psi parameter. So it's 898.0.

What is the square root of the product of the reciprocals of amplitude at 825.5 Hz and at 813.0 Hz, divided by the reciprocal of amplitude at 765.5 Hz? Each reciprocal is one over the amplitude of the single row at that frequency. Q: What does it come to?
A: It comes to 1.00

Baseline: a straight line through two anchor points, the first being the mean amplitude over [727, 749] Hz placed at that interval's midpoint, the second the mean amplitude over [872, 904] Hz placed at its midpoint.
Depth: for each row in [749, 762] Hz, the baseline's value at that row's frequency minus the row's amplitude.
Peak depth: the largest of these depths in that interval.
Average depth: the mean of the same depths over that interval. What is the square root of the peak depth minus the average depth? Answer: 1.32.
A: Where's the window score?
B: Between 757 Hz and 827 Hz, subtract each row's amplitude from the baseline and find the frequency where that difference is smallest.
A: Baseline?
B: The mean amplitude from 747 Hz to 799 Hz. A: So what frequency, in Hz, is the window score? 790.5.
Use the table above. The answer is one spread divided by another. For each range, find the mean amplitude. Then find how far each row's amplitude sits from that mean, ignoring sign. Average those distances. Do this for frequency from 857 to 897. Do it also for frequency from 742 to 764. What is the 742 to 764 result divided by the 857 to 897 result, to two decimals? 1.00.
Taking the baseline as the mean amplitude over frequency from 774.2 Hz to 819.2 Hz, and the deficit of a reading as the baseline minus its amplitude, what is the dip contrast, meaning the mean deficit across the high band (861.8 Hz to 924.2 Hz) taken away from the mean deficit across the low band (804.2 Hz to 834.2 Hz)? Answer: -1.5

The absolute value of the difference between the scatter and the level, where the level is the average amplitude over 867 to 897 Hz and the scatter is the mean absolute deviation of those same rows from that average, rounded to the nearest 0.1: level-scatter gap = 19.0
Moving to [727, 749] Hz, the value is 19.4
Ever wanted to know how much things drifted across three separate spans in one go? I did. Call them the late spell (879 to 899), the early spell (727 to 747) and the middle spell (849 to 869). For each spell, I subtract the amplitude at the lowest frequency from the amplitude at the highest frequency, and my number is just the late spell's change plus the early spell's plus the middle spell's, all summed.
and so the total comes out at 1.0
